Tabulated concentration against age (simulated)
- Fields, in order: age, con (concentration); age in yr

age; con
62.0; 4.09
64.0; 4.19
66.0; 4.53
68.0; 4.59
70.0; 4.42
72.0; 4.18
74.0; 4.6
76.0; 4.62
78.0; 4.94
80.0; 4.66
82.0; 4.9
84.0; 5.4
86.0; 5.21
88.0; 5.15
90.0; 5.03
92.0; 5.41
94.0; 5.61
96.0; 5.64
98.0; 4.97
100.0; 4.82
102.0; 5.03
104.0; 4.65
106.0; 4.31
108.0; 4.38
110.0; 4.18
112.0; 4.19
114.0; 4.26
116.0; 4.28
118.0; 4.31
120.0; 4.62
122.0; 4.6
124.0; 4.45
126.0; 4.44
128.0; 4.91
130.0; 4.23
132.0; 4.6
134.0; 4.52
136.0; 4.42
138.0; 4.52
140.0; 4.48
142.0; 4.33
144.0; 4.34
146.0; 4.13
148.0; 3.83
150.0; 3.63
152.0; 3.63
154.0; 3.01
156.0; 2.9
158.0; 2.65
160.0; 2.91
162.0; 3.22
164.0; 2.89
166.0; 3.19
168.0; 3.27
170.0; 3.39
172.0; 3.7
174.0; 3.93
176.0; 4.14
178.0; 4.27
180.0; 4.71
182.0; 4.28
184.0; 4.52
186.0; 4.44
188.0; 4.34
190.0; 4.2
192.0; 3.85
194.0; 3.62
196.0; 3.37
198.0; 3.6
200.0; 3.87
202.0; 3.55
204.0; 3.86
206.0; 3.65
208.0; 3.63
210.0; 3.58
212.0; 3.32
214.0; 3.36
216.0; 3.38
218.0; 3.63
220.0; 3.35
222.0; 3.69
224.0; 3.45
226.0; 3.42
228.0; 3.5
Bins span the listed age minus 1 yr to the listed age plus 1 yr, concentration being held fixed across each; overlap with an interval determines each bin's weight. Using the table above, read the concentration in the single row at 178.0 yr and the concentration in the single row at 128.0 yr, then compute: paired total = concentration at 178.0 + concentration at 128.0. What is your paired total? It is 9.2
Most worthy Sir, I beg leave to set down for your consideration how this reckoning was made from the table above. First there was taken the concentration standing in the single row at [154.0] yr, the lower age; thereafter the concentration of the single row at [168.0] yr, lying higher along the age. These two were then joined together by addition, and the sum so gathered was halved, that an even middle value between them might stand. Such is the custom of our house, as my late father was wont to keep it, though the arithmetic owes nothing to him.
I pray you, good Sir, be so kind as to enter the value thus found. 3.1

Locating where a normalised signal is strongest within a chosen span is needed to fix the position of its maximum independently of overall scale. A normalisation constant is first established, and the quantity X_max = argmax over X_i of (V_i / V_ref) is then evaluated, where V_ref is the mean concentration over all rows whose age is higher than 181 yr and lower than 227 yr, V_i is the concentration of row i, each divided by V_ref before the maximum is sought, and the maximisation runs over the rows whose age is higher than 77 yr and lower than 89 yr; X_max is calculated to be 84.0 yr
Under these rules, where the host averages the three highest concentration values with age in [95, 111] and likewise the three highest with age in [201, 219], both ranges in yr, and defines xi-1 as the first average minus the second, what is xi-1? 1.5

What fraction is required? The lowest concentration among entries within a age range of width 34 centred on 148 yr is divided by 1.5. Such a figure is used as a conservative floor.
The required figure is 1.8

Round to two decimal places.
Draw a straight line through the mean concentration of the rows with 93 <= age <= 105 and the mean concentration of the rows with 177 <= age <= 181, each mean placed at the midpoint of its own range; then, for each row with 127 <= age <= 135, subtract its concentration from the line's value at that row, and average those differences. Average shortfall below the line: 0.30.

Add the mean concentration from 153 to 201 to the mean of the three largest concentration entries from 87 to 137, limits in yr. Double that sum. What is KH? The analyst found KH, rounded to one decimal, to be 18.5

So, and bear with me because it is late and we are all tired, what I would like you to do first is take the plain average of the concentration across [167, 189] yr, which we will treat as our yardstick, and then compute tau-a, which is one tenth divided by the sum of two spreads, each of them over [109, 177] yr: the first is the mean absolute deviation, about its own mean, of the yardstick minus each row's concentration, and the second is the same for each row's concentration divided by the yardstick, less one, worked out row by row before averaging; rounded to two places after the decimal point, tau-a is 0.15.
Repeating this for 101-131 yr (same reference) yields 0.39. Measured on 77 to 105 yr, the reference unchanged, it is 0.31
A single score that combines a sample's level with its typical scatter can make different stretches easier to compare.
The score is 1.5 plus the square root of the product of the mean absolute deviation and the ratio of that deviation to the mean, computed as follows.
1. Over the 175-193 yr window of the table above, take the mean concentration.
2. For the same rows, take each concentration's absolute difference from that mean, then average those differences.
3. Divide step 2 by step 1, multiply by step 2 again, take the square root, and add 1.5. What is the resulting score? 1.58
